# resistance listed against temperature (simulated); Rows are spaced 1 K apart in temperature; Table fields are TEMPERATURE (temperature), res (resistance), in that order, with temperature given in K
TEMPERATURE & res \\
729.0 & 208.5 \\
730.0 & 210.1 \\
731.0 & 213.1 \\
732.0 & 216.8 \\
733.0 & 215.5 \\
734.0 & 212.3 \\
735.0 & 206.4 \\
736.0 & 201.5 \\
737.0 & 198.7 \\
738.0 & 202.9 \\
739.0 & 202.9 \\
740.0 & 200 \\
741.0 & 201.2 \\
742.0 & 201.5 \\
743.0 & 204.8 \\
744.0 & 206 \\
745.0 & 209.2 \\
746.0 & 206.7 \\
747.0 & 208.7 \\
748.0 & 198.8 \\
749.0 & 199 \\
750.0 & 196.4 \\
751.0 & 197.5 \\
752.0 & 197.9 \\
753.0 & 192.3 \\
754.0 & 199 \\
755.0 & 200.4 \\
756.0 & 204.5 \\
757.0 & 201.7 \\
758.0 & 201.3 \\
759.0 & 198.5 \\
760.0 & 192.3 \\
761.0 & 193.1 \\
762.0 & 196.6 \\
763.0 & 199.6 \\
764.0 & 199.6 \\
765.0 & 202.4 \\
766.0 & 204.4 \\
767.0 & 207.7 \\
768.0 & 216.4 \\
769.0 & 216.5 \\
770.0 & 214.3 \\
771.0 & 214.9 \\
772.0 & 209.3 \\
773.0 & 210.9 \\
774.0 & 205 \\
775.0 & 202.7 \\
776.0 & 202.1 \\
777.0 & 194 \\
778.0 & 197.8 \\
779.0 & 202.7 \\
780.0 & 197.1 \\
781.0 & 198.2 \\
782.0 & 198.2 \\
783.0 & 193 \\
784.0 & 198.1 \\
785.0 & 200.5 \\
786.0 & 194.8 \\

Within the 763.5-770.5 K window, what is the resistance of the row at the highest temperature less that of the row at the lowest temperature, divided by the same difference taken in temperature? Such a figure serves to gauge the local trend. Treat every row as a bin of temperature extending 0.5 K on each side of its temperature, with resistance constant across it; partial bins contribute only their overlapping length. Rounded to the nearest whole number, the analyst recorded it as 2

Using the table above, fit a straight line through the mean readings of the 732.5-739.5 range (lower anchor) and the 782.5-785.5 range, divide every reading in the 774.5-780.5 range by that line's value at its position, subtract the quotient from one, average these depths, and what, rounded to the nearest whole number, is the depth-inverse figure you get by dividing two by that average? -381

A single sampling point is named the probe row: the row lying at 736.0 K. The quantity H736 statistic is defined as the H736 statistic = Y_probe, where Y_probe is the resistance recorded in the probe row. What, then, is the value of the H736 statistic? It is 201.5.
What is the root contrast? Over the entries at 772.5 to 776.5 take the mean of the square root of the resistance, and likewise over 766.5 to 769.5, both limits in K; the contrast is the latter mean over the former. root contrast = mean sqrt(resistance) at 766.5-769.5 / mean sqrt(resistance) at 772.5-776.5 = 1.02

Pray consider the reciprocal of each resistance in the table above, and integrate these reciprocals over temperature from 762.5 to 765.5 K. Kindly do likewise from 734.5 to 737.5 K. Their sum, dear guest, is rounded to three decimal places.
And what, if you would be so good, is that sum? 0.030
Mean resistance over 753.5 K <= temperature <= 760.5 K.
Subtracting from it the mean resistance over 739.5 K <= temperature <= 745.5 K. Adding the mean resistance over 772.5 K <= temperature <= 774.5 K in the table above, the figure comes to 203.8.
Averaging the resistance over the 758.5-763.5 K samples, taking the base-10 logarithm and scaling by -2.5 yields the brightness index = -5.73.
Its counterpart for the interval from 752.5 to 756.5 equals -5.75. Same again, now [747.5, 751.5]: -5.74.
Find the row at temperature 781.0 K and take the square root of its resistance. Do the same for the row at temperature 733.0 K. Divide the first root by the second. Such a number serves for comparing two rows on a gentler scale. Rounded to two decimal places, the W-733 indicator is 0.96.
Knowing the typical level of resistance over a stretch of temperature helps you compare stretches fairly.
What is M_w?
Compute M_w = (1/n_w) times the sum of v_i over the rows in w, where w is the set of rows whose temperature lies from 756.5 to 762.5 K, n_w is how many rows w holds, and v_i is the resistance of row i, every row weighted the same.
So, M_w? 197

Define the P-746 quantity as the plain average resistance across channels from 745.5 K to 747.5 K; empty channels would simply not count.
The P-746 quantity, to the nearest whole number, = 208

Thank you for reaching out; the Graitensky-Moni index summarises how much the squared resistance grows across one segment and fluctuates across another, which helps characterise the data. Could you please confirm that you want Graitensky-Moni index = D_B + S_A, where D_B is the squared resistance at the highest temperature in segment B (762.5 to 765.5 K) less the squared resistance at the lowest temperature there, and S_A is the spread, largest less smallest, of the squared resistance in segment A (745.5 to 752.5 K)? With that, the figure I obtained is 6108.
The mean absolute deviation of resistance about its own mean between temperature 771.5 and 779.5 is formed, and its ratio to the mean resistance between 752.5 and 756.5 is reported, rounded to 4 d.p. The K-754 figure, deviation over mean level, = 0.0201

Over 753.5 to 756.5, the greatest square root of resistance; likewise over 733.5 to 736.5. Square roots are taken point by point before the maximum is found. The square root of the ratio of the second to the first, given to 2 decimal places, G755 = 1.01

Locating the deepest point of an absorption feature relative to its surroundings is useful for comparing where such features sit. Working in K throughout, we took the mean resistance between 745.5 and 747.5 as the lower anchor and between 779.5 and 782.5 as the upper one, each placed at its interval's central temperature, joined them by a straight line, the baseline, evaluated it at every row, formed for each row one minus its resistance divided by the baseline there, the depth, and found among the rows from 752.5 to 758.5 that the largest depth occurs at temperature 753.0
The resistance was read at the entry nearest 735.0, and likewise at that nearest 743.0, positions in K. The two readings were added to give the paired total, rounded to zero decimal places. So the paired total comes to 411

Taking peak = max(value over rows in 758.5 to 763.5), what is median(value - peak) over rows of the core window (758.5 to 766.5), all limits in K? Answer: -1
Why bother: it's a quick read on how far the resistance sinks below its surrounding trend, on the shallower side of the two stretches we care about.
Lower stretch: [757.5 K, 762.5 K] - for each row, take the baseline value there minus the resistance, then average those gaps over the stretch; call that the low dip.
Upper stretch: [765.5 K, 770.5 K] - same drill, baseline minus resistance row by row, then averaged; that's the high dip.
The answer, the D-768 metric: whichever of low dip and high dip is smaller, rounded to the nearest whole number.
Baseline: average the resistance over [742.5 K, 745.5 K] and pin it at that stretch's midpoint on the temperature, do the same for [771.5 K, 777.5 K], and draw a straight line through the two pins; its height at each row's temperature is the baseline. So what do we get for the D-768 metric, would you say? -7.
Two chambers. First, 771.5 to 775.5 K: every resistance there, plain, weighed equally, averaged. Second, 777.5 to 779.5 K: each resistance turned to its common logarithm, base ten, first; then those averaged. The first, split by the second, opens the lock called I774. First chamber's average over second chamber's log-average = 90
